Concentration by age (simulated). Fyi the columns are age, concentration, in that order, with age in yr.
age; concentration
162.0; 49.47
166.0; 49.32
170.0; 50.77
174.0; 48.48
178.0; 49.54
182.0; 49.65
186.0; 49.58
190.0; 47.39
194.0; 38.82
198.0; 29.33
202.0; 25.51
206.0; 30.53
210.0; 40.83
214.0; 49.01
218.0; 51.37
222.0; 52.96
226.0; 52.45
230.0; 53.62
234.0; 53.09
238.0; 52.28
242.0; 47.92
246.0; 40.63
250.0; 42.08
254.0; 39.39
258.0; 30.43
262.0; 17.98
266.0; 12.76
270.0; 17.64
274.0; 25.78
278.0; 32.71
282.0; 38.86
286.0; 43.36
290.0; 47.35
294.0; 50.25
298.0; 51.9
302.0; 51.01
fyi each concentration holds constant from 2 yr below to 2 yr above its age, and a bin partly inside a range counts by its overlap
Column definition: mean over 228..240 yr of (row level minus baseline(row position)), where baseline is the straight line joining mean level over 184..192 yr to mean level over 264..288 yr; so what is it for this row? 15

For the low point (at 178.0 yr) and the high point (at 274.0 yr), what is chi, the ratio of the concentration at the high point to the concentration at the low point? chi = 0.52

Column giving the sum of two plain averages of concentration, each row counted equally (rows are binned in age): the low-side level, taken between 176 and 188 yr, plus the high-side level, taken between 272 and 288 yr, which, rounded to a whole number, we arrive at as 85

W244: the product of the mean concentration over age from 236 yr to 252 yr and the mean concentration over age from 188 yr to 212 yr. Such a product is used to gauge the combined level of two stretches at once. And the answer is 1619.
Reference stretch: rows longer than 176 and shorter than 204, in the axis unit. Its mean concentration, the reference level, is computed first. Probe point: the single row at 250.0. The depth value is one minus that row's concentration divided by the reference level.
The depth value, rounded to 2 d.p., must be -0.02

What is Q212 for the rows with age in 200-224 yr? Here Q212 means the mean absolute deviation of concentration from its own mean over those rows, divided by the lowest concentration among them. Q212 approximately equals 0.37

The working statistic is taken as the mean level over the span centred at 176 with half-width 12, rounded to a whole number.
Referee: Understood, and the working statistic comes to 50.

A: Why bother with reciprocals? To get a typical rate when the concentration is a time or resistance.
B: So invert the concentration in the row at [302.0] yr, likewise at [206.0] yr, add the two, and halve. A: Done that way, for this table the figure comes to 0.0262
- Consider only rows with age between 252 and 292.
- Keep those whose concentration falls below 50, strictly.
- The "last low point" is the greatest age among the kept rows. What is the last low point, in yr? 290.0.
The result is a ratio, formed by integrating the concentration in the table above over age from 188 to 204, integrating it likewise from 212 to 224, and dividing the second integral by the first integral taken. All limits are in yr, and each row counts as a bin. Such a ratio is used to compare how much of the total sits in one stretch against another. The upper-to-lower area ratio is 1.09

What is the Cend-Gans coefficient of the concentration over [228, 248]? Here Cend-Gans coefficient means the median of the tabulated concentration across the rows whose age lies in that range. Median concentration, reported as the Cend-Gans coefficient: 52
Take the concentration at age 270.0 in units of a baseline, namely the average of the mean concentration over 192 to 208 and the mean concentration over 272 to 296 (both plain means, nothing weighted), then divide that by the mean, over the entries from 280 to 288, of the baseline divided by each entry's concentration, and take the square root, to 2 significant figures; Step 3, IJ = 0.76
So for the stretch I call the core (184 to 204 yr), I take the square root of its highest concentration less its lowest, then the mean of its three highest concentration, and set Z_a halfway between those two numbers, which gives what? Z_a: 25.1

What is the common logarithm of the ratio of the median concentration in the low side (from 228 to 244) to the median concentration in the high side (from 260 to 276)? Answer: 0.47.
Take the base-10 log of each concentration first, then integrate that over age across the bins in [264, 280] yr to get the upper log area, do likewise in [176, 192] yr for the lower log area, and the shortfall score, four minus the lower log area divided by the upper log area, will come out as 2.72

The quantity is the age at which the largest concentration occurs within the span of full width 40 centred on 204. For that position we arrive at 222.0 yr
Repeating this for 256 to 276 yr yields 258.0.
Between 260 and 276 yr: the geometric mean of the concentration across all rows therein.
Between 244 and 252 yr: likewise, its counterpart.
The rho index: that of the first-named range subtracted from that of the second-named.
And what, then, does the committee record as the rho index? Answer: 23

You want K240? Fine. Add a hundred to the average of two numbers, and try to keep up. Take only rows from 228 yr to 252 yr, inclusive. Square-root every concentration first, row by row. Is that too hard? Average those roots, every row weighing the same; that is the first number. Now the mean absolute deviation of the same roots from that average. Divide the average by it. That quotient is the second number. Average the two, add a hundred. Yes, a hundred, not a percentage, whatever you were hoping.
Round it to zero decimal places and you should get 114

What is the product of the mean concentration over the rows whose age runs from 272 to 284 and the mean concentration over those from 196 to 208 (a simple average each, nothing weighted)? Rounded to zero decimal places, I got 923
